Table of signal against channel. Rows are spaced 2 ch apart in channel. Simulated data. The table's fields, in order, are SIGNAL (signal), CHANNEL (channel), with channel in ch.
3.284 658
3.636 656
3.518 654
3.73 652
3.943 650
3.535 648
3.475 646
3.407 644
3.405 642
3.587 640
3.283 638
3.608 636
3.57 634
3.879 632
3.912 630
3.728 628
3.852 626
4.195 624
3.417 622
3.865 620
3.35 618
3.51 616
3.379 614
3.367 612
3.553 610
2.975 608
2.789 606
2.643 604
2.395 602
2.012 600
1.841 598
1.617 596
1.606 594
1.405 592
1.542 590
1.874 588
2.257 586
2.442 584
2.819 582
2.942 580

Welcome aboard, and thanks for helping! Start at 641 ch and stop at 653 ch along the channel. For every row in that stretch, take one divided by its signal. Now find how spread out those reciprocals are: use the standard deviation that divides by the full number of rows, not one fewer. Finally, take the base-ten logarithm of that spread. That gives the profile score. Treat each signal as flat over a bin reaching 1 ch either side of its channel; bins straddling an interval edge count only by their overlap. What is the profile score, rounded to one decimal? -1.8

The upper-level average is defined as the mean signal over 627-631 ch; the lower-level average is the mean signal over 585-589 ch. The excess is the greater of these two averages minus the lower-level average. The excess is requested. 1.75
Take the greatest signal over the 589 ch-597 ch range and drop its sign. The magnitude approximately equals 1.6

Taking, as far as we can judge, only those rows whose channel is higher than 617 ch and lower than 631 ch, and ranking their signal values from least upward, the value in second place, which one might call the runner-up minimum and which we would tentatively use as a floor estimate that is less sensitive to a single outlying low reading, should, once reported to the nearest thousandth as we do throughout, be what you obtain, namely 3.417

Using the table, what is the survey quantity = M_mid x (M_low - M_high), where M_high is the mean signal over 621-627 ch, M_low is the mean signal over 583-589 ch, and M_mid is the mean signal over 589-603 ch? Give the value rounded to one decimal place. -2.9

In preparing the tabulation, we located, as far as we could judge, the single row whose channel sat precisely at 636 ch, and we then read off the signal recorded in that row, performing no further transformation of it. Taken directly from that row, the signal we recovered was 3.608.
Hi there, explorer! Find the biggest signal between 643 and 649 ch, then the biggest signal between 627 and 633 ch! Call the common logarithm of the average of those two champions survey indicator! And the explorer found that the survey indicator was 0.57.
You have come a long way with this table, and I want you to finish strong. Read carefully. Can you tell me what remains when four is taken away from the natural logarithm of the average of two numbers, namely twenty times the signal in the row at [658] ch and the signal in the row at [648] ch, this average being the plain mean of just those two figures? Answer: -0.456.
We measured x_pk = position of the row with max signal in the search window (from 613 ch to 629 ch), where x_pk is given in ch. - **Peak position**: 624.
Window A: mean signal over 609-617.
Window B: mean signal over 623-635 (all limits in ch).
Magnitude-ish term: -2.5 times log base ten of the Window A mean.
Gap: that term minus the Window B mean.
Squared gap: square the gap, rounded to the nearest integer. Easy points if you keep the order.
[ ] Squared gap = 27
